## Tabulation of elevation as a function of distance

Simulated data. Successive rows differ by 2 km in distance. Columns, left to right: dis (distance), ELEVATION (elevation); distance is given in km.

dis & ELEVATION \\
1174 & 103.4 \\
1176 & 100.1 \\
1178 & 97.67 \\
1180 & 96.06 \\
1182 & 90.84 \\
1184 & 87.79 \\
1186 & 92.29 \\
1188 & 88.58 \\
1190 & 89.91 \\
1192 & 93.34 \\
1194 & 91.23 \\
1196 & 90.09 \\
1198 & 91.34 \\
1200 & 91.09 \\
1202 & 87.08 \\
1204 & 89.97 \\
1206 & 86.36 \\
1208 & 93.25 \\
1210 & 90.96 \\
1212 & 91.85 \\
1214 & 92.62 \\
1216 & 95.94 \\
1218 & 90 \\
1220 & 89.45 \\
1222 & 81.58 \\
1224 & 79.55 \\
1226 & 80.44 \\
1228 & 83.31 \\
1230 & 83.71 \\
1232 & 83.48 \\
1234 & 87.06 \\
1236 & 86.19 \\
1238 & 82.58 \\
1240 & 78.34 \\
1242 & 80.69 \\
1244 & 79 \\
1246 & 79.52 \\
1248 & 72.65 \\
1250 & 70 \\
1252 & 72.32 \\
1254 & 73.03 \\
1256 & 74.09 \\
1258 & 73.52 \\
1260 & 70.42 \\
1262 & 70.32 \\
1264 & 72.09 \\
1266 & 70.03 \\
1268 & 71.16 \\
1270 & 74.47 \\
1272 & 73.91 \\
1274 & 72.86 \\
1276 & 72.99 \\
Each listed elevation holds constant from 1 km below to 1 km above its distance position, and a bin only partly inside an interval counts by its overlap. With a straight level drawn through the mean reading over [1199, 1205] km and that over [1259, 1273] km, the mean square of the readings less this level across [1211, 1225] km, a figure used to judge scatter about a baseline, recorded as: 35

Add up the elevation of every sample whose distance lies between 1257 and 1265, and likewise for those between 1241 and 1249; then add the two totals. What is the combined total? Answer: 598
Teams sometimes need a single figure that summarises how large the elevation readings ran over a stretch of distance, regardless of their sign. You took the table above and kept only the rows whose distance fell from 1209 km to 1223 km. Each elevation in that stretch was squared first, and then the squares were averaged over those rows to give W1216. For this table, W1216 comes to 8179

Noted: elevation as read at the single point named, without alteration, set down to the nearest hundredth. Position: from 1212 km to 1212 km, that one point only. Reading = 91.85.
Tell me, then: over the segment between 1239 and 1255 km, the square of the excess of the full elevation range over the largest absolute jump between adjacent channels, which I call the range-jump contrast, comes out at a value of 15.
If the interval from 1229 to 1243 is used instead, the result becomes 20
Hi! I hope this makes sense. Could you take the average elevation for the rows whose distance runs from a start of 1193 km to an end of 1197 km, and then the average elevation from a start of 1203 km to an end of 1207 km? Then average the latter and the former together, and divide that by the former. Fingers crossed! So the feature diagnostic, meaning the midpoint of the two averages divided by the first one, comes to 0.99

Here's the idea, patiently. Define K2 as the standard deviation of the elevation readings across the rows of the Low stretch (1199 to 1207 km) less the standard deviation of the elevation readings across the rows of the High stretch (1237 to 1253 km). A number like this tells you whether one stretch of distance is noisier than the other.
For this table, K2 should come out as -2.3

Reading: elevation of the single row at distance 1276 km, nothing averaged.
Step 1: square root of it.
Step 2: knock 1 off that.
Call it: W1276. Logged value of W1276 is 7.54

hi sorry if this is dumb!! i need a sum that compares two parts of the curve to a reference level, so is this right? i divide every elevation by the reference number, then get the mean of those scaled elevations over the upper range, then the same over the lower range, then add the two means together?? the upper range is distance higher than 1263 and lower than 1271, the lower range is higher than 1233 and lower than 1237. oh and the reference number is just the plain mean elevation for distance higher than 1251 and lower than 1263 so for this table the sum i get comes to 2.19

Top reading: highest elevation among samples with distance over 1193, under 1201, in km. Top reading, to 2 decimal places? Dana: 91.34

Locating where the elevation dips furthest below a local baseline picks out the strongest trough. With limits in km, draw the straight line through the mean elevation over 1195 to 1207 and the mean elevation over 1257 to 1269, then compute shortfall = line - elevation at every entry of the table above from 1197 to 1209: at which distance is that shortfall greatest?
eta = 1202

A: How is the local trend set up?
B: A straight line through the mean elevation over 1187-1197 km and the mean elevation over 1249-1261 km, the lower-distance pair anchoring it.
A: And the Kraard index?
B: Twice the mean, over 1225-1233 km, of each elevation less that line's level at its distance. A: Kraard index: 5.8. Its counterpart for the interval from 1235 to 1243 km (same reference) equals 10.1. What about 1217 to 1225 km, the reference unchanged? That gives 6.0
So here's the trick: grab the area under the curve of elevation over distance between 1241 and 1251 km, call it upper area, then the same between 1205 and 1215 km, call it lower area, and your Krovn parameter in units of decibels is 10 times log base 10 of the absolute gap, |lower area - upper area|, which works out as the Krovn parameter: 21.7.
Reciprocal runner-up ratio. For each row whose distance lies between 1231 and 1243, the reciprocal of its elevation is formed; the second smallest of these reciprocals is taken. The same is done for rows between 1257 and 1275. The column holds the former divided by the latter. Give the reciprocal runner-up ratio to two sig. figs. 0.86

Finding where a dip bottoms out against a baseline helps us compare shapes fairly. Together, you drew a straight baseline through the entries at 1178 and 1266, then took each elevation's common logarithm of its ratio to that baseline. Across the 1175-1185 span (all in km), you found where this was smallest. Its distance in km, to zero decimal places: 1184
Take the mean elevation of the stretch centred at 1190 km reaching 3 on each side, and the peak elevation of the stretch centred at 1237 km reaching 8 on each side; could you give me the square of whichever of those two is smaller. 7579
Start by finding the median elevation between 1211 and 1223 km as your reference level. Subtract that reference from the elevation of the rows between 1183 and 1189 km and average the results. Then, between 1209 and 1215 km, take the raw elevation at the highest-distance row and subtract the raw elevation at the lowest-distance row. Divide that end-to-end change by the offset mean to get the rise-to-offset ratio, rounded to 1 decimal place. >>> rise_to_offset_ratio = -1.2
